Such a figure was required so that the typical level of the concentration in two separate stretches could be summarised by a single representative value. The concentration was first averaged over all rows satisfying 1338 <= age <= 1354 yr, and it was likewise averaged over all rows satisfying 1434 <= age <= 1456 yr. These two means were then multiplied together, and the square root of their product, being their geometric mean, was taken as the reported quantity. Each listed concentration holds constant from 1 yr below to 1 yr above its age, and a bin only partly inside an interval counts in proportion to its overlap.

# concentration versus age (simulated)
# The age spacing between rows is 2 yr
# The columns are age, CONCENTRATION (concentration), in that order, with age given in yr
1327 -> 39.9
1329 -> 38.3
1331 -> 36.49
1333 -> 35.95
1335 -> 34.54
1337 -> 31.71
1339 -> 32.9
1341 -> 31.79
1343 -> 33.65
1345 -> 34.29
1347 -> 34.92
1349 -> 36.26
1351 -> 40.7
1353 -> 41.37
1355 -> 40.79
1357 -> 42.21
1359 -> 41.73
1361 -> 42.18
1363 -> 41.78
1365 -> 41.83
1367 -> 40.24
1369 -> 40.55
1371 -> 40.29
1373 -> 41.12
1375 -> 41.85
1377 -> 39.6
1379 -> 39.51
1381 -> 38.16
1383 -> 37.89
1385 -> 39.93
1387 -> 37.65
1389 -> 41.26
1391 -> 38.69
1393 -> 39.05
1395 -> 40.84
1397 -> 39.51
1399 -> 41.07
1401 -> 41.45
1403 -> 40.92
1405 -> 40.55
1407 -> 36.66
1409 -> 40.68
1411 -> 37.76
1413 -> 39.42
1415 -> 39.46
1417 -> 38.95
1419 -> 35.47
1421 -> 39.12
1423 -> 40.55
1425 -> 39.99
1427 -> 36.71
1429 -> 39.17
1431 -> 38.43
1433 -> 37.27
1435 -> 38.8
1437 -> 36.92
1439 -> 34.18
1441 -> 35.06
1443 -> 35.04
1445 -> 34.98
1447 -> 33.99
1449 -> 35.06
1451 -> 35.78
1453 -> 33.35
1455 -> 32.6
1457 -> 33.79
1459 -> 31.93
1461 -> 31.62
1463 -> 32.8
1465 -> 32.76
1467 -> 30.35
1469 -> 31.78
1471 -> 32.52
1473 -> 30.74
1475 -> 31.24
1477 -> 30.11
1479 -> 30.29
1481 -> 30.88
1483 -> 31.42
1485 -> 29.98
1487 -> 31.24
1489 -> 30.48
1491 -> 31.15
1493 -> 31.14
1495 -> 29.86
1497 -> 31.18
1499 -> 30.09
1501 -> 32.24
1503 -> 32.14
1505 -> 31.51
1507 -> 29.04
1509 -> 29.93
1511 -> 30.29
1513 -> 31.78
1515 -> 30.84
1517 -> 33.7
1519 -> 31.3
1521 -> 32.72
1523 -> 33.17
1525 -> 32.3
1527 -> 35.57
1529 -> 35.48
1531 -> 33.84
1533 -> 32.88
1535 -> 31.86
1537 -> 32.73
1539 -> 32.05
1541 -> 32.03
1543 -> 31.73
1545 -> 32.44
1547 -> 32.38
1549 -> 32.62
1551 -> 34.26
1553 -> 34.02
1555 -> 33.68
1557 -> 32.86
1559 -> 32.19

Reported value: 35.4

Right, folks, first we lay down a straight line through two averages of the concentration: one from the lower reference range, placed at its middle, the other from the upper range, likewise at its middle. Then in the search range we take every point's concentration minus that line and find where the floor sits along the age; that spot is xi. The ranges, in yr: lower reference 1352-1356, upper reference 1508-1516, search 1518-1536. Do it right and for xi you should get 1519 yr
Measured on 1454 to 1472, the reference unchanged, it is 1467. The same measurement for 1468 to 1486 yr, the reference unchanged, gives 1477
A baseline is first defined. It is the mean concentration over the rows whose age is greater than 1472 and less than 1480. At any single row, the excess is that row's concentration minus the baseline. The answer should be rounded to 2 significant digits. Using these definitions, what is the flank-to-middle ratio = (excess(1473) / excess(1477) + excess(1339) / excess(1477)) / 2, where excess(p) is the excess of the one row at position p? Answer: -2.5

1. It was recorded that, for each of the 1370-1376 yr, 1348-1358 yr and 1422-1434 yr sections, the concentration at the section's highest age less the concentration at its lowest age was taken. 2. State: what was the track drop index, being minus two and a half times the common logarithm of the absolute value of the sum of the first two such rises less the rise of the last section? -2.58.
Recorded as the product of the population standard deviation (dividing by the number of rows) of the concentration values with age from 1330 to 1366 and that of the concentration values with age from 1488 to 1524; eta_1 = 4.6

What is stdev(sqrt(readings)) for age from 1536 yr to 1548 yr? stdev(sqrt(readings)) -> 0.03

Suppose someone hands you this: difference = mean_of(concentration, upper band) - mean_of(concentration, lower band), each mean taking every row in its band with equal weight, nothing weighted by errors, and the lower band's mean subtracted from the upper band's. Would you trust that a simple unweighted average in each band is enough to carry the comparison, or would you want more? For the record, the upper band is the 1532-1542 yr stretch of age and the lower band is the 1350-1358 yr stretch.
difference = -9.0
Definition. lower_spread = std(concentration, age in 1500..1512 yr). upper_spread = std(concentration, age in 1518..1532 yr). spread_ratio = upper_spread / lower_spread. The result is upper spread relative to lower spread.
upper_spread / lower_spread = 1.2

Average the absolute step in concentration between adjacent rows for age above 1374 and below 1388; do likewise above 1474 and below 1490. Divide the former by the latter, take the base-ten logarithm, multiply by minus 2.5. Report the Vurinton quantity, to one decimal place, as -0.5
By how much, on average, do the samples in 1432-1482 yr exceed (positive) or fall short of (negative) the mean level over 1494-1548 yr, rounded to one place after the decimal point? 1.3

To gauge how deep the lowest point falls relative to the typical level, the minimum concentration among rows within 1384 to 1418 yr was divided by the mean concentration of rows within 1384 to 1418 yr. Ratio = 0.925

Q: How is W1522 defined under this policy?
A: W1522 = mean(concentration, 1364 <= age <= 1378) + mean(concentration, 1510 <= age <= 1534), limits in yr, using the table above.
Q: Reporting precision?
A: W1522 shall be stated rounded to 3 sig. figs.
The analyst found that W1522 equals 73.6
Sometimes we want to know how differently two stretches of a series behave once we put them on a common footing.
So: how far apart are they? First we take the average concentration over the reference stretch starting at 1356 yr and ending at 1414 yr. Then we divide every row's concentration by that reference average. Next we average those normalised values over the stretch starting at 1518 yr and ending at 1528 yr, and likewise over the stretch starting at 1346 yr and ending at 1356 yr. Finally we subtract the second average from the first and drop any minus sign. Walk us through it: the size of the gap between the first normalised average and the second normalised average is 0.144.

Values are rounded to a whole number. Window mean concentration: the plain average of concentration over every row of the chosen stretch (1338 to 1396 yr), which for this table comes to 39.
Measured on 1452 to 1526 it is 31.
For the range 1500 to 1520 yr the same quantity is 31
